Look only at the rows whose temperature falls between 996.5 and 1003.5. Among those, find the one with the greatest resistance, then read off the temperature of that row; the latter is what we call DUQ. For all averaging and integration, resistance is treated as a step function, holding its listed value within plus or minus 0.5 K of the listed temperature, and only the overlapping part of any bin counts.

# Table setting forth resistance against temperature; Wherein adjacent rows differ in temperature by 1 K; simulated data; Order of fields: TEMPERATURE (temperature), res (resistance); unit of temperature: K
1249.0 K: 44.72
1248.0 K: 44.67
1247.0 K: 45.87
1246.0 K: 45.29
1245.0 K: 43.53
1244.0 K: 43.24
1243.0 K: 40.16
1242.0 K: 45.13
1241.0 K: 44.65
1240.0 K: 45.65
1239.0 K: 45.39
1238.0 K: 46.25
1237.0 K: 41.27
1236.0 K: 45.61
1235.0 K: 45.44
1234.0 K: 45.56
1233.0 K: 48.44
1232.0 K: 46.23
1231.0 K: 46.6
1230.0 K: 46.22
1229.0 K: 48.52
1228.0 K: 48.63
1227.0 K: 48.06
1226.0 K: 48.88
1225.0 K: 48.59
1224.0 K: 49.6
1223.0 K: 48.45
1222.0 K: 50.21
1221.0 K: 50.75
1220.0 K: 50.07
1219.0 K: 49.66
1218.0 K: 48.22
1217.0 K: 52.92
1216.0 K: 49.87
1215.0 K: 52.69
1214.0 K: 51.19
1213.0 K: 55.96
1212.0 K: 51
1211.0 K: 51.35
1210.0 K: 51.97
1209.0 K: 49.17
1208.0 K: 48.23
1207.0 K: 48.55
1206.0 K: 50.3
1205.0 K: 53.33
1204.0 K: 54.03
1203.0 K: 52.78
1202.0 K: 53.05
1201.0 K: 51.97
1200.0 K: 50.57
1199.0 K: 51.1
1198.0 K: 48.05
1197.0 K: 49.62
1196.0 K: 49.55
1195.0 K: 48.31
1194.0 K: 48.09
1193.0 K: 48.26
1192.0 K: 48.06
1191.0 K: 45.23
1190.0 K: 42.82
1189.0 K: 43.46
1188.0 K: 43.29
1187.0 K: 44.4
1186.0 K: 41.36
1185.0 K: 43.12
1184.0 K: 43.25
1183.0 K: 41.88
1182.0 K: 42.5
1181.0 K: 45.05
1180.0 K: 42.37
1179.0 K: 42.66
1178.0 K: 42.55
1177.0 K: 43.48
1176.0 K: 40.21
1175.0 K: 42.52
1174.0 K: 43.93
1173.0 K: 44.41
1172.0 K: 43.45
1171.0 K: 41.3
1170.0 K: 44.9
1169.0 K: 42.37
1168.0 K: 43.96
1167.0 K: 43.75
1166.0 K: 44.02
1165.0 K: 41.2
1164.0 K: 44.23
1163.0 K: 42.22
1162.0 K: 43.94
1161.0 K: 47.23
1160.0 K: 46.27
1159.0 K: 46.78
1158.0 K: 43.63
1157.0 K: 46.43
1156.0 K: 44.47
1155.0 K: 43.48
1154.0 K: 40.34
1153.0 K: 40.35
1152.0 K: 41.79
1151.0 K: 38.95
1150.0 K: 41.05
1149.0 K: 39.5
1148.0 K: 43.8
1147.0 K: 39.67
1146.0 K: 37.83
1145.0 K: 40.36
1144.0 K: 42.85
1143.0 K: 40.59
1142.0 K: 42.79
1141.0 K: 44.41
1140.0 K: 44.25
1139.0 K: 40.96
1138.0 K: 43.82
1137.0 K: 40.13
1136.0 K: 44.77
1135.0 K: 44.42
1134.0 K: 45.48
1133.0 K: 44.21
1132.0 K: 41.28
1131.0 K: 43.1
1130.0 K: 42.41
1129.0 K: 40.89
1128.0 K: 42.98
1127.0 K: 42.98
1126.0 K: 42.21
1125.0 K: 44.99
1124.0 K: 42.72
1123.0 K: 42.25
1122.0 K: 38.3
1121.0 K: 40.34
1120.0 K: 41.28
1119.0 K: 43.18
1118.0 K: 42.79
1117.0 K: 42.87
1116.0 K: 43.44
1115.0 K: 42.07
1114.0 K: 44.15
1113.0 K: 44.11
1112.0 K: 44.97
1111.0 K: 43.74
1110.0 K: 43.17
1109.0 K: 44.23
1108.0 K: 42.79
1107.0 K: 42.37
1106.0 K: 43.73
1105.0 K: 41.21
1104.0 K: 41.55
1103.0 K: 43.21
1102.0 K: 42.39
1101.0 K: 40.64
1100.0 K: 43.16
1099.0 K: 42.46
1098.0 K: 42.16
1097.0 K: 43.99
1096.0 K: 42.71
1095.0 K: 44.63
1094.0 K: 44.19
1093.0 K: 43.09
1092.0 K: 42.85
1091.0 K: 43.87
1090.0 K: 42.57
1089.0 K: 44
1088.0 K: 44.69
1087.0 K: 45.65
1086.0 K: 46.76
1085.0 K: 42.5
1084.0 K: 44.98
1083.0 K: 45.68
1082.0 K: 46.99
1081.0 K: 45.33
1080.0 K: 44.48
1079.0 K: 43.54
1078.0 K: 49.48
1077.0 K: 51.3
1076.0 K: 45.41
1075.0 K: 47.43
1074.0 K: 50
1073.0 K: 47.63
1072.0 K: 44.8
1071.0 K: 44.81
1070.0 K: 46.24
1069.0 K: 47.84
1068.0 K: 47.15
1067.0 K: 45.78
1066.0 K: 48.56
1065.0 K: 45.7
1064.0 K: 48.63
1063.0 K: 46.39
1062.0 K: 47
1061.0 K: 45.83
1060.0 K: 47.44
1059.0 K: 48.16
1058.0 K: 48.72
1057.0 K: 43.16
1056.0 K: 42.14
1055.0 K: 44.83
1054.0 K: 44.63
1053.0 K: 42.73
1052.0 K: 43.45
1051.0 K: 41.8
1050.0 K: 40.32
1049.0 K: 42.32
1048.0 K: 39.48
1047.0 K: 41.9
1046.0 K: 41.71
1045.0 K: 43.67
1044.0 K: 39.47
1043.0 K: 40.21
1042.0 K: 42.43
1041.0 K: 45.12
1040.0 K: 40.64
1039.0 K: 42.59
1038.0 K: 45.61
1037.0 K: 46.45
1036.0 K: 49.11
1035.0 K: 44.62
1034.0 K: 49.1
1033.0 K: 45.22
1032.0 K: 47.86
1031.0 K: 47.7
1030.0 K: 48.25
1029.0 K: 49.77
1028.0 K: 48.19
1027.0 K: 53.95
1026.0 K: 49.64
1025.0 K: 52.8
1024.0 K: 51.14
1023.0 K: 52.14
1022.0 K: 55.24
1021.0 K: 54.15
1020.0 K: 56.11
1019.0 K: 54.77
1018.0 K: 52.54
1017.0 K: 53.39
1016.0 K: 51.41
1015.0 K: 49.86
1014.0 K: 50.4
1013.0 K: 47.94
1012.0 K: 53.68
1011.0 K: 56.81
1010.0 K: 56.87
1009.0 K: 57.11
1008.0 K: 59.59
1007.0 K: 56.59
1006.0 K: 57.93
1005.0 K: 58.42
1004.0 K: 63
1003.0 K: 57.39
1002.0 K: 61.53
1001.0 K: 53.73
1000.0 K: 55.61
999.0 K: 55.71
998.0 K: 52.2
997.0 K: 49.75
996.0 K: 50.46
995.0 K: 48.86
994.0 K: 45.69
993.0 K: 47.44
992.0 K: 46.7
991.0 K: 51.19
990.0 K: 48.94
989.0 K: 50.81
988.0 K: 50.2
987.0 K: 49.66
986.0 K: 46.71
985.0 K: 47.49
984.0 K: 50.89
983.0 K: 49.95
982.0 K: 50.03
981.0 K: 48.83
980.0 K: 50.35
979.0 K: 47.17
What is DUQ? 1002.0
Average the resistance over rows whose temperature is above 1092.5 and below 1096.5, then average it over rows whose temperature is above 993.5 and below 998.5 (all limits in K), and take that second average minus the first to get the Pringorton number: 6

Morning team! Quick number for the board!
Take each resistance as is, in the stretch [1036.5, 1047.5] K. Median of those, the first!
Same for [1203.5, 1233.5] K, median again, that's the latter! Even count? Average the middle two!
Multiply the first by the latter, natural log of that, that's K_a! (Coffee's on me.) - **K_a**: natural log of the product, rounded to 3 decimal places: 7.652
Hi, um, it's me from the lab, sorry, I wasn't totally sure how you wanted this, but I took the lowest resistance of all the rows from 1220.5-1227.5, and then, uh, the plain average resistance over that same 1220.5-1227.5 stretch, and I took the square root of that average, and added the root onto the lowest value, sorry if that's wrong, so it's 55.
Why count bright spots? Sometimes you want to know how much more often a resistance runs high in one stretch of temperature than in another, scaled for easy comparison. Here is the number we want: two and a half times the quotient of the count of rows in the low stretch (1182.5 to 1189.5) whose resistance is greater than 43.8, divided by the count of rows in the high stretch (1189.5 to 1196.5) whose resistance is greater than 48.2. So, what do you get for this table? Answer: 1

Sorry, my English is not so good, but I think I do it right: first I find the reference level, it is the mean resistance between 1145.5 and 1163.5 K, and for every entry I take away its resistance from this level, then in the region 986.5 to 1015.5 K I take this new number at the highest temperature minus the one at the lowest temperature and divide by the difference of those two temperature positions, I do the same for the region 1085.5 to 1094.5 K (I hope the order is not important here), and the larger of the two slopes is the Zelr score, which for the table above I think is 0.32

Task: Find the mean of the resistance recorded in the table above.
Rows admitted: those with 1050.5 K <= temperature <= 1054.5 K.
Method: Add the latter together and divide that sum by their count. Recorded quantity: 43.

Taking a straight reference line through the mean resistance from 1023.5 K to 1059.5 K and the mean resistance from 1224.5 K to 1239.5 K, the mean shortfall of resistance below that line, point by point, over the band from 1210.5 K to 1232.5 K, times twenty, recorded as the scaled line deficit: -63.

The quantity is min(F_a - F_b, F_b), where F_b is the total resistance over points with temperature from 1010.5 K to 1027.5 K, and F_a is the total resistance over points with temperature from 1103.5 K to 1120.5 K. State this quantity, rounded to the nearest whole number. -164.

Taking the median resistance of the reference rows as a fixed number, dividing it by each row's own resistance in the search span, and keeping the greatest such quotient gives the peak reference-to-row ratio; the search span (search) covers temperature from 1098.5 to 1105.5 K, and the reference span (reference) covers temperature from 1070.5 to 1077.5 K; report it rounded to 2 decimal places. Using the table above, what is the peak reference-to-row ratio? 1.17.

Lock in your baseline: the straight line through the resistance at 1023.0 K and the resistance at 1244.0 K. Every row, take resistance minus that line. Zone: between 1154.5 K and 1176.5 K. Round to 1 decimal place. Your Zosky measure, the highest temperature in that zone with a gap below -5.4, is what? 1176.0 K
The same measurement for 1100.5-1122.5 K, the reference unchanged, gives 1122.0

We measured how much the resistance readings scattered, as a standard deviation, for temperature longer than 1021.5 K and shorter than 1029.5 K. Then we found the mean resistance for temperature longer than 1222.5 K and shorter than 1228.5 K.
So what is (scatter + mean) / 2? 25.5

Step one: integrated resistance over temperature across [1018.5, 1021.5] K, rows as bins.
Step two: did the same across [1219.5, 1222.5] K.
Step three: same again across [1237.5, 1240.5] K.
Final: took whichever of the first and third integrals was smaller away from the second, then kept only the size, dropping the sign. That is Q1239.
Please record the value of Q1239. 14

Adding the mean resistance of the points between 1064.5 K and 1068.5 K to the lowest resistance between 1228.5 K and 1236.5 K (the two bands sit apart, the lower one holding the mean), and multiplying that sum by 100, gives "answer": 9224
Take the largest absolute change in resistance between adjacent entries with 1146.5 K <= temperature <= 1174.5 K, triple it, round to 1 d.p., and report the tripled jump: 12.9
